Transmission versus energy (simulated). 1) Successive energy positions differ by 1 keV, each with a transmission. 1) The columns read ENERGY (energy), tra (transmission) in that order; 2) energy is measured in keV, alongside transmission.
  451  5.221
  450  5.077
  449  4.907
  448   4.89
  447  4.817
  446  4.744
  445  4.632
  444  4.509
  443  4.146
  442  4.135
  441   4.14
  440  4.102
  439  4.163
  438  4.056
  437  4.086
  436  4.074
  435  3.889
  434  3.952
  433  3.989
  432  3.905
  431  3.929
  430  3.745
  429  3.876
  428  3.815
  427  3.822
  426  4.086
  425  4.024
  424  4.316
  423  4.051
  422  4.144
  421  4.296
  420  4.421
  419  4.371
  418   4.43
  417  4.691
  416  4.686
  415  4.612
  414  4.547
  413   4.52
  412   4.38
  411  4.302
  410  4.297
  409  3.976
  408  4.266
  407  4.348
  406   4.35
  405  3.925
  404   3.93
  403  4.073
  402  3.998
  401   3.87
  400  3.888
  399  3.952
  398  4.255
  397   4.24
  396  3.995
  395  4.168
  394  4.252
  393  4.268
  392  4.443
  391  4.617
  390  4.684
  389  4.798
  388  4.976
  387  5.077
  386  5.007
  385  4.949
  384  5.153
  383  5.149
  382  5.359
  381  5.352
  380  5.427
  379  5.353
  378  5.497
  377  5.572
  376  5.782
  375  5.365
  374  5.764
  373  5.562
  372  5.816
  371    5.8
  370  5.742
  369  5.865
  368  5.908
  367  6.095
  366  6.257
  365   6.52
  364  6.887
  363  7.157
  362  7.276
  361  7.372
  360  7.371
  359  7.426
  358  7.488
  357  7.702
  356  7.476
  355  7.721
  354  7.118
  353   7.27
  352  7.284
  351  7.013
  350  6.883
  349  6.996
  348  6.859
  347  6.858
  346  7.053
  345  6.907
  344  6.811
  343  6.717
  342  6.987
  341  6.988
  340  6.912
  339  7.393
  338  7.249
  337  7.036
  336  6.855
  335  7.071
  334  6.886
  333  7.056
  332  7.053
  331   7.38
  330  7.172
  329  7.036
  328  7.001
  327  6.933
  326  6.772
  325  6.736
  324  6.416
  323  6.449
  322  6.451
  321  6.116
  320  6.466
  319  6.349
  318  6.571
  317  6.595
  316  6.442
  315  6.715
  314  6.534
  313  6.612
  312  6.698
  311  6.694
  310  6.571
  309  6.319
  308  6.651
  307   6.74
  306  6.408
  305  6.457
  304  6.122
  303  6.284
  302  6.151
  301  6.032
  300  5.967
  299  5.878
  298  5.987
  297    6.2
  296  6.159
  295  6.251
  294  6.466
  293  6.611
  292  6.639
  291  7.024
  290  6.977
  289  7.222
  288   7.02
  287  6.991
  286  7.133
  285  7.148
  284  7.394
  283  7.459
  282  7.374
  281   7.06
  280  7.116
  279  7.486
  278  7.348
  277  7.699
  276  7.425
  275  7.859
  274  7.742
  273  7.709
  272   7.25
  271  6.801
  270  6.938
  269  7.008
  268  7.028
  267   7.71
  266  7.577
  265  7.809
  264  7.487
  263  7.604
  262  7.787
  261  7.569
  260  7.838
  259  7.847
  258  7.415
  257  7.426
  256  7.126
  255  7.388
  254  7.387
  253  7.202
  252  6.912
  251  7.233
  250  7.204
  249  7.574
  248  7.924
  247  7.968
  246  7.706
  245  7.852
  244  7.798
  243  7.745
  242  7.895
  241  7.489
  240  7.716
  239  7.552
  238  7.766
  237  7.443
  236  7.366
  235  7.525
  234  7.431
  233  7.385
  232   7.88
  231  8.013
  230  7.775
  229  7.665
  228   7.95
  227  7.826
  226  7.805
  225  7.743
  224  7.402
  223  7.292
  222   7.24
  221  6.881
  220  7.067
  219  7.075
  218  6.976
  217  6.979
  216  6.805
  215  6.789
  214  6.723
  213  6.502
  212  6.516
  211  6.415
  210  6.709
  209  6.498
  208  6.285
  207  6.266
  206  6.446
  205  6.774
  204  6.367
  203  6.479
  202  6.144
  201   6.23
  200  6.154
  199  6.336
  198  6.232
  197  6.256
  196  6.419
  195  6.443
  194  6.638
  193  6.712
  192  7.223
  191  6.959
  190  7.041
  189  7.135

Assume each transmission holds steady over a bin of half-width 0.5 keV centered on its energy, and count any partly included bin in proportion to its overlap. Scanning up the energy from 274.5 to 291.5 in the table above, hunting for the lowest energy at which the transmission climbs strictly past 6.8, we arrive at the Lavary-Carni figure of 275 keV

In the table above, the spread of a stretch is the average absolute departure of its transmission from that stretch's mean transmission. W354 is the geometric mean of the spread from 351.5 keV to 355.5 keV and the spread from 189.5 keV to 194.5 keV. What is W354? 0.19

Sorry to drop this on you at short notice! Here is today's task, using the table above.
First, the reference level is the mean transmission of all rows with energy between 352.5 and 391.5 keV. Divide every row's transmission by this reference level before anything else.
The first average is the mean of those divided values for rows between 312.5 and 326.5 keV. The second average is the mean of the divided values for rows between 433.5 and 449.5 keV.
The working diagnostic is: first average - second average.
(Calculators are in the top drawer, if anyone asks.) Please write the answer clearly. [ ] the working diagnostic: 0.36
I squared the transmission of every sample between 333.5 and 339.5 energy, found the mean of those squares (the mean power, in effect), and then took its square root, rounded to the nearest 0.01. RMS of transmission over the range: 7.08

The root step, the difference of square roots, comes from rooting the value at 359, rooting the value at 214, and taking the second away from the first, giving 0.13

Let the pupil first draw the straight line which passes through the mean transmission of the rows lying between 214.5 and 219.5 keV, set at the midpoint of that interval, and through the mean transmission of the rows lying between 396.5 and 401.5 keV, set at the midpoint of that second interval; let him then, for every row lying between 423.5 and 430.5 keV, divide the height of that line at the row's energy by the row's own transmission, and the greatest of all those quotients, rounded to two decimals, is 0.95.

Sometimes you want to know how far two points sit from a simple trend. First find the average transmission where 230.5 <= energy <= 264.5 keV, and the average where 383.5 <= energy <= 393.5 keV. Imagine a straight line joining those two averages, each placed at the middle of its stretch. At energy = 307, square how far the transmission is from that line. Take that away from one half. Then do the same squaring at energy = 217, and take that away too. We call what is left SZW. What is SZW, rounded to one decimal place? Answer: -1.0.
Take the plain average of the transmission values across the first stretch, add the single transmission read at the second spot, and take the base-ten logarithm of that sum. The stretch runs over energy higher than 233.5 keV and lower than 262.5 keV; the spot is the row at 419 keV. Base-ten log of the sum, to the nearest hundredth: 1.08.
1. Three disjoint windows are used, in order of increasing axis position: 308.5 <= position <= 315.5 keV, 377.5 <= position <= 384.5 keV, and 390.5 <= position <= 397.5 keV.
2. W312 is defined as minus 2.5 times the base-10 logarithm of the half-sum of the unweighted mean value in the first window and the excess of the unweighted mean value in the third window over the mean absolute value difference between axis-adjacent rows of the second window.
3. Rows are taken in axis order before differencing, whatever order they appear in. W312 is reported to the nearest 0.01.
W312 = -1.83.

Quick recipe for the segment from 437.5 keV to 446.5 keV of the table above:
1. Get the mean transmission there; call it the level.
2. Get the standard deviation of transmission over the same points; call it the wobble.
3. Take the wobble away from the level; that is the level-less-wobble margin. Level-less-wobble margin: 4.0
